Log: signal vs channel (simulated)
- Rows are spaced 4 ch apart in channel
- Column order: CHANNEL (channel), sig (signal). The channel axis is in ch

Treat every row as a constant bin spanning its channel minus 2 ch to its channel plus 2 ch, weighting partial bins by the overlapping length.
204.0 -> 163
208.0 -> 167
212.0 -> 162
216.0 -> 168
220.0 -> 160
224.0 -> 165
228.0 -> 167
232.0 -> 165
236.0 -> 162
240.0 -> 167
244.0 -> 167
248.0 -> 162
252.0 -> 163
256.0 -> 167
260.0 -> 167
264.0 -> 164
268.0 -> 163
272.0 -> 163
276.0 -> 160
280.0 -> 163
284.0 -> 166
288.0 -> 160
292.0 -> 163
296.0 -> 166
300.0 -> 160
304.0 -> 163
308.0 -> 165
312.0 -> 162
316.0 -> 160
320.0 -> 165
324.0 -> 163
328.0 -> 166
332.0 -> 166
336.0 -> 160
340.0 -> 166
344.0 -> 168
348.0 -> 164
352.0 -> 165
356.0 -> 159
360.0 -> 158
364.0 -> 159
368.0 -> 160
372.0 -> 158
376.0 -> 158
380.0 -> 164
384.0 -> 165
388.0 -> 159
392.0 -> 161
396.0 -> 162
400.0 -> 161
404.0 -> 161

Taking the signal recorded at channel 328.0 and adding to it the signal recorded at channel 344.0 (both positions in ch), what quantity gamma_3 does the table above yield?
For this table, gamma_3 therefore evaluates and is 334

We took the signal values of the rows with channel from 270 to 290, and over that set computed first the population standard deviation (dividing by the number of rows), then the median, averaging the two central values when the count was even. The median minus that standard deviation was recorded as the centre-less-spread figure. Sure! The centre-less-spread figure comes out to 160.8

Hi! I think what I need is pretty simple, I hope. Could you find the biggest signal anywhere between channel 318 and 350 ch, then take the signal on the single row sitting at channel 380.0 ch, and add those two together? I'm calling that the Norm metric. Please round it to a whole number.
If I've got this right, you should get 332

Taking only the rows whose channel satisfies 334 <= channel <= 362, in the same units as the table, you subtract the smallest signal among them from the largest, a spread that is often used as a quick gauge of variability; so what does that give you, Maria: 10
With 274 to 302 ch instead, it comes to 6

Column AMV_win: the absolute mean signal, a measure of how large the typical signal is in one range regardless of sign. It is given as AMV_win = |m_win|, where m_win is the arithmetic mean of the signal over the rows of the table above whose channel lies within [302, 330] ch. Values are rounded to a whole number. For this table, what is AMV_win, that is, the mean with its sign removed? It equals 163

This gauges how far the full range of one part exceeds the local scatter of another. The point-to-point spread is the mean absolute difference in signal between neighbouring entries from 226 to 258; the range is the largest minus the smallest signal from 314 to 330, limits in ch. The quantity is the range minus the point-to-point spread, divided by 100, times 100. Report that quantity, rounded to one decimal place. 3.1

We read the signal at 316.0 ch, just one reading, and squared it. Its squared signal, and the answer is 25600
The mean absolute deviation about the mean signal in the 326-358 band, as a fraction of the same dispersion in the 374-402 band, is 1.3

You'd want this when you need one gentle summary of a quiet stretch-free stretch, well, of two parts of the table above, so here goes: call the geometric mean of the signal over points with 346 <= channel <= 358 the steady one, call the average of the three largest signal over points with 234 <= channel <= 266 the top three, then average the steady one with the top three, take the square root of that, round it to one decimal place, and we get 12.8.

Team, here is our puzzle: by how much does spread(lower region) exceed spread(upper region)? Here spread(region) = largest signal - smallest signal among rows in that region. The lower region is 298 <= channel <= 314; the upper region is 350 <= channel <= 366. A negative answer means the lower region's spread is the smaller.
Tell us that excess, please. -2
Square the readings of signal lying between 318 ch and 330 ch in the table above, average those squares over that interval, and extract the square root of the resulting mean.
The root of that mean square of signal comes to 165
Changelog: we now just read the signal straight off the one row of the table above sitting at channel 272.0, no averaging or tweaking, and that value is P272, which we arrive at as 163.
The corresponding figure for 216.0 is 168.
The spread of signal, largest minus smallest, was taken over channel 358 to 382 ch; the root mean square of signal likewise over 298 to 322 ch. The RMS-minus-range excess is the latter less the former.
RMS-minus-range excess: 157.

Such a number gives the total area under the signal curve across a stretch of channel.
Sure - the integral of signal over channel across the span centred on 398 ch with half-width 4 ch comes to 1292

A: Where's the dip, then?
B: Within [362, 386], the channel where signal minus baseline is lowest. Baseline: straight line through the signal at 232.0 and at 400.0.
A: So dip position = 372.0 ch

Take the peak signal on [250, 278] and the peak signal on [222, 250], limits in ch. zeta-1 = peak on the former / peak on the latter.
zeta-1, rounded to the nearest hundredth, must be 1.00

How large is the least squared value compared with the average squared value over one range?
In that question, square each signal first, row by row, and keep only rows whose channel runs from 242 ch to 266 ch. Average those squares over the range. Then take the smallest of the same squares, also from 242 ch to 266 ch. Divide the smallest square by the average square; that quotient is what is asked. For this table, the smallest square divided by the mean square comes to 0.964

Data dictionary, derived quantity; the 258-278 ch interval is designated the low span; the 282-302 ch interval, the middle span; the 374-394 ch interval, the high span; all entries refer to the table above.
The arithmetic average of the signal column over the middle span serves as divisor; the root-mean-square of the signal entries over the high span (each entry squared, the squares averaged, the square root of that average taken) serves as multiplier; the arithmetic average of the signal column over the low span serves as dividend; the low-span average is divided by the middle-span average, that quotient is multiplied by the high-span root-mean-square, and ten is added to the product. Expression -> 172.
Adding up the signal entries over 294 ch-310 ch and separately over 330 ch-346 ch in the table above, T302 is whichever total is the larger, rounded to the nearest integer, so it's 660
